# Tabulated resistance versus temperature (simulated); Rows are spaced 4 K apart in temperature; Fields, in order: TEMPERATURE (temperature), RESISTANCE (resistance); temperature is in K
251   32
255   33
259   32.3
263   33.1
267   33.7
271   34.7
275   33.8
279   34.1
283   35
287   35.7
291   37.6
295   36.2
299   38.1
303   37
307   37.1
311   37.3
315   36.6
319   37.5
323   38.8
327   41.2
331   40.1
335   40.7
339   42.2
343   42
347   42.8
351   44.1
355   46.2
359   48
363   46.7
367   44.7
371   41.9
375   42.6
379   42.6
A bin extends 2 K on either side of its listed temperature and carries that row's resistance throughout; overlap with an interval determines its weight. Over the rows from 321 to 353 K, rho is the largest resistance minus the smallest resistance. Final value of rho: 5.3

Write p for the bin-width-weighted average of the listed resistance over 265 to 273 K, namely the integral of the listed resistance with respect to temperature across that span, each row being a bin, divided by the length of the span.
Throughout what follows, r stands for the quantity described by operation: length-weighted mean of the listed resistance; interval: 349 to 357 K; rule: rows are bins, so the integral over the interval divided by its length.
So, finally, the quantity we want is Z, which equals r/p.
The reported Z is 1.32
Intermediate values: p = 34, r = 45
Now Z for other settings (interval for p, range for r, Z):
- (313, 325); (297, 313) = 0.99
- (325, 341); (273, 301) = 0.87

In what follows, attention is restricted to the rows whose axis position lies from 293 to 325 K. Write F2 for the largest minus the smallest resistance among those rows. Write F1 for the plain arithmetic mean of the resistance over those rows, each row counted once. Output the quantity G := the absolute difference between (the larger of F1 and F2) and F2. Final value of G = 35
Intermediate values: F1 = 37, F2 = 2.6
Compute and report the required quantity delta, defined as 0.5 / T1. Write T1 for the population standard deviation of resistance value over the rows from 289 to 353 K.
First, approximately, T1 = 2.4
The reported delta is 0.20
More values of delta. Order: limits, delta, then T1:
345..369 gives 0.29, 1.7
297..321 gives 1.08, 0.5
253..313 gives 0.27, 1.8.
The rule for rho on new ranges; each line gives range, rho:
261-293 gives 4.5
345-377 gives 6.1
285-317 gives 2.4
